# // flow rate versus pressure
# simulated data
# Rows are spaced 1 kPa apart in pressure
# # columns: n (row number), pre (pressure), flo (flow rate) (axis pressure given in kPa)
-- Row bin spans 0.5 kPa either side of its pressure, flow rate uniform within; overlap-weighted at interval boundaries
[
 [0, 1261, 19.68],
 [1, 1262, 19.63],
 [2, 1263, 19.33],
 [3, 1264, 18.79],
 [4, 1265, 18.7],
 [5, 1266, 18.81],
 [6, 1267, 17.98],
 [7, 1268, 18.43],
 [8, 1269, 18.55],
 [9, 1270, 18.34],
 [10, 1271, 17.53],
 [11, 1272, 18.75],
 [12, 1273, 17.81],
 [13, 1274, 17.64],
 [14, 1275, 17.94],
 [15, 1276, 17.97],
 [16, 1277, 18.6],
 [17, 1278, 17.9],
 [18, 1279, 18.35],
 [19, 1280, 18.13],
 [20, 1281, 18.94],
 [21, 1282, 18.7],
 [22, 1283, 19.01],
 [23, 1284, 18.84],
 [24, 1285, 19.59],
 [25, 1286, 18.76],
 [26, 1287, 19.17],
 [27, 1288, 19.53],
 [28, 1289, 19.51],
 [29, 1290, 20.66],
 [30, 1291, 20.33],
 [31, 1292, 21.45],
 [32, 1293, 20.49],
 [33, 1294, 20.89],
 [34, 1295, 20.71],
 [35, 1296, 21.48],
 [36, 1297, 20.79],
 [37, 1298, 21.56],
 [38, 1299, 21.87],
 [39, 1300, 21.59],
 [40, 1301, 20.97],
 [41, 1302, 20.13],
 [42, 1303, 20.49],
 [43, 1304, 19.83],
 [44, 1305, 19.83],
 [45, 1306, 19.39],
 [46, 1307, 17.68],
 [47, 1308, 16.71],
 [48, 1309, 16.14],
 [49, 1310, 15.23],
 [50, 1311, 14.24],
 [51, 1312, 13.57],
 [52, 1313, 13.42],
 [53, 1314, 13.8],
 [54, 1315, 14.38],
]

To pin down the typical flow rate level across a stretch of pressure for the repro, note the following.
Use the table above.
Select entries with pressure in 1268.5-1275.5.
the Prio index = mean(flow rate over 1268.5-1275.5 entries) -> 18.1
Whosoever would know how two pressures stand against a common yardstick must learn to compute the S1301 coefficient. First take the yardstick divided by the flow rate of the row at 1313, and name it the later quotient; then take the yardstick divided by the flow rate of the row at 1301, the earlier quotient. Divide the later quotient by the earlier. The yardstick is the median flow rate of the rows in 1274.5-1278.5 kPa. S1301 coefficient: 1.56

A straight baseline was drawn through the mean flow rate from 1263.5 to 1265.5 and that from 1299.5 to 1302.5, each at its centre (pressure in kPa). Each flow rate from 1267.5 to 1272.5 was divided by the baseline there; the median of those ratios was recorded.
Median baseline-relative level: 0.97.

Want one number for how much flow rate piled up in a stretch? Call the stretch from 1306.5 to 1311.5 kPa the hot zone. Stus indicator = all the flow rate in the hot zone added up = 80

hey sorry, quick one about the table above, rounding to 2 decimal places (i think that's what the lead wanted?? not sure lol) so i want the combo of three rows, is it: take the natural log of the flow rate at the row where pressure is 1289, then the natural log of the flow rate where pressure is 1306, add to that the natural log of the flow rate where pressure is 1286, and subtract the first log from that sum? 2.93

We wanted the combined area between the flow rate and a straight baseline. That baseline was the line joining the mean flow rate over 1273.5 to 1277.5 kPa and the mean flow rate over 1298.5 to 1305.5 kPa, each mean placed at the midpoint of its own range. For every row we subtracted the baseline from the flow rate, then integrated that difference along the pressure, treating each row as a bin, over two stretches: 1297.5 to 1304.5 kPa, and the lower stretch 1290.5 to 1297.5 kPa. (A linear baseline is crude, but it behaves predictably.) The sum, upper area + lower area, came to 9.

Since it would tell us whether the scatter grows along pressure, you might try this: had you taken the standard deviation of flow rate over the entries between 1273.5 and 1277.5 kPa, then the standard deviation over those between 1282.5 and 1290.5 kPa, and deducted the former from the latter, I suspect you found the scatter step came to 0.2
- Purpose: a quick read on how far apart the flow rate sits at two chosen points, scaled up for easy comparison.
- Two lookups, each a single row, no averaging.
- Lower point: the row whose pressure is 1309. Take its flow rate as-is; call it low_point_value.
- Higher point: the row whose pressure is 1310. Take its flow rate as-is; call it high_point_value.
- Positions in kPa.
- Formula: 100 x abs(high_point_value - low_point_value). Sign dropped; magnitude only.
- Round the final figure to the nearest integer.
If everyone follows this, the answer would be 91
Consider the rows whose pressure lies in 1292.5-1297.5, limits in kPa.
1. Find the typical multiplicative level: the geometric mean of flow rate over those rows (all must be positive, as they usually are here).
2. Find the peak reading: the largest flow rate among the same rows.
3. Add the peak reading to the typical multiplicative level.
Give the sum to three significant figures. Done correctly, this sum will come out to 42.3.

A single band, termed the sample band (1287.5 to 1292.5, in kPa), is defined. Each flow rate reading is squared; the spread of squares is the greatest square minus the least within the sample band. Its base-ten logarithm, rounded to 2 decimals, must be 1.90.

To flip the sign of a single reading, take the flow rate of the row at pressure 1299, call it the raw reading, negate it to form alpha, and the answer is -21.9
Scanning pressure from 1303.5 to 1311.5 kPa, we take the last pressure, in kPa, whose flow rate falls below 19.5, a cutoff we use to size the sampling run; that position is 1311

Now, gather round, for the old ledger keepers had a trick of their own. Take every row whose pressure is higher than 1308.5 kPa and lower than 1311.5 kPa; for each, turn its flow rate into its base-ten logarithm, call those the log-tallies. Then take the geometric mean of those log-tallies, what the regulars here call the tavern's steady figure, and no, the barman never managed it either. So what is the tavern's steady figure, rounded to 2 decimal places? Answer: 1.18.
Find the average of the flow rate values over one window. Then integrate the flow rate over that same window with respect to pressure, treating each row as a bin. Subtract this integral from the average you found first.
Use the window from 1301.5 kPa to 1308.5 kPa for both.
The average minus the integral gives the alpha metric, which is -115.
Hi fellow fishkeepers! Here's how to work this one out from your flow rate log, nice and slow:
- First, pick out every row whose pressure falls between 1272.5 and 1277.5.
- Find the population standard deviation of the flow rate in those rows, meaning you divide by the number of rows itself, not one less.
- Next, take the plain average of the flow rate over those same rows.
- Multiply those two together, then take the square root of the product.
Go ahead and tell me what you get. 2.4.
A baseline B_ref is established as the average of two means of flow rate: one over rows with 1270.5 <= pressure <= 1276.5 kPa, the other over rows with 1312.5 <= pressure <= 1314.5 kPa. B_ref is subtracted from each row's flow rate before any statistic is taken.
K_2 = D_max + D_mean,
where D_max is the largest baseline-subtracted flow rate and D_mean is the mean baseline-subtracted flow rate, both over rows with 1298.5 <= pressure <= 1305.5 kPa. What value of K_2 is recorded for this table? 11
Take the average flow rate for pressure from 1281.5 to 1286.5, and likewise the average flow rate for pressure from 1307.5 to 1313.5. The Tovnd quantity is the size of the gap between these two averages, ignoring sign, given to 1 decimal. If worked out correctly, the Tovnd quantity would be 4.1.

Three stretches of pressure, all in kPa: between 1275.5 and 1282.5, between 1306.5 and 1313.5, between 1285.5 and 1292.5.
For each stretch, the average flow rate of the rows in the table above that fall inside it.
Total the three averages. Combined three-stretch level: 53.6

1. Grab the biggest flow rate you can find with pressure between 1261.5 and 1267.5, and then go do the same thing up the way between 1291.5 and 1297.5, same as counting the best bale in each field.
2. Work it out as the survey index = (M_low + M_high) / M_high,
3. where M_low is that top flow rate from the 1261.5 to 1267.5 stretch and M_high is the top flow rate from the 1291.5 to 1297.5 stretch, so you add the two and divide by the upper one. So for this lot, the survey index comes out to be 1.91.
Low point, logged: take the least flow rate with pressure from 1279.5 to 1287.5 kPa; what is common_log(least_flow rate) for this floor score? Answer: 1.26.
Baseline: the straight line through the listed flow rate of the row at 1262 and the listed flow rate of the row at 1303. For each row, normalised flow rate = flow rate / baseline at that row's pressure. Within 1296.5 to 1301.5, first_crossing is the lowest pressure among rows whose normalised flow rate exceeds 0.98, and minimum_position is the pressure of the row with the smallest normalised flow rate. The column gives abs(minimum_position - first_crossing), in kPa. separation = 0 kPa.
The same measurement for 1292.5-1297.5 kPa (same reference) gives 0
